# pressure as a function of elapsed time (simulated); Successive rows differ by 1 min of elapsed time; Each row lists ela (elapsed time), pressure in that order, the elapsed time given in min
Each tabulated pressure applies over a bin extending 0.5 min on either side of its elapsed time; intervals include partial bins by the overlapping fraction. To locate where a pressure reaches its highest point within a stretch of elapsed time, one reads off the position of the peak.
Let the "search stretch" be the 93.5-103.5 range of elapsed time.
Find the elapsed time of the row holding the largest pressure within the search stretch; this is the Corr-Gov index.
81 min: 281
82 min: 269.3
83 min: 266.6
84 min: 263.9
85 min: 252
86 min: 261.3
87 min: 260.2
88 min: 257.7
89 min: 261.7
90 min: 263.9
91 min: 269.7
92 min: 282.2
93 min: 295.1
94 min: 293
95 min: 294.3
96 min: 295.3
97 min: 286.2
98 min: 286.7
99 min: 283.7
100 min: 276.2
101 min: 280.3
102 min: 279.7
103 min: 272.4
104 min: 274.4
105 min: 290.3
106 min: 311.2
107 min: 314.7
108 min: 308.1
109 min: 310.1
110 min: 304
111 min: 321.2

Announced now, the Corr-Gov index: 96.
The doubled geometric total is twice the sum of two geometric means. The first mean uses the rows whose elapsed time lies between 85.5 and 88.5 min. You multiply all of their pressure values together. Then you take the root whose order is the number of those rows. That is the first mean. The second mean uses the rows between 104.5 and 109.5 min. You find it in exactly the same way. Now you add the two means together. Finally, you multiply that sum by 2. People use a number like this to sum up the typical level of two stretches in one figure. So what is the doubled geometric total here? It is 1133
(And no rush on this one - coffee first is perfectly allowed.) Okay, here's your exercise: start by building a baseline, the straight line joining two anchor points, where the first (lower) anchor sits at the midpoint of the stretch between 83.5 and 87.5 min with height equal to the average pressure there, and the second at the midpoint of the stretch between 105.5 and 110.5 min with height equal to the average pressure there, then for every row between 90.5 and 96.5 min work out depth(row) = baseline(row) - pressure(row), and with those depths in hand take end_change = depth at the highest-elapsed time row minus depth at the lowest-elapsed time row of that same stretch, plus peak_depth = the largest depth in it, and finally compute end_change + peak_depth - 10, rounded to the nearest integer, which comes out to -22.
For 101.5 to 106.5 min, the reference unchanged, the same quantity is -6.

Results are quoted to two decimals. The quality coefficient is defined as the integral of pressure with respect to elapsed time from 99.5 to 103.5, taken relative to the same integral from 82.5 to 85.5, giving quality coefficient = 1.42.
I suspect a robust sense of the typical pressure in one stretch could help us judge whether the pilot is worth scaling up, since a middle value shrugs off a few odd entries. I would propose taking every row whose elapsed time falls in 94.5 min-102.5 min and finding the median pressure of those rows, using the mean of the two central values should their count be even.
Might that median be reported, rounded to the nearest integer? 285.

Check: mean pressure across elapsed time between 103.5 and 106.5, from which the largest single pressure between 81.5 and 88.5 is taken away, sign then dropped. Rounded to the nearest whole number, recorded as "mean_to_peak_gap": 23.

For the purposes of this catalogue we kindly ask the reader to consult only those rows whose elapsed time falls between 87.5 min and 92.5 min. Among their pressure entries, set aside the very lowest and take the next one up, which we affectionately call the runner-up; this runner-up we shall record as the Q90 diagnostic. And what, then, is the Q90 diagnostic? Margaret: 261.7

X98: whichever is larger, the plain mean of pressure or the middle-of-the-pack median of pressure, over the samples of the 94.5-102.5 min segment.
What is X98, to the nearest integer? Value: 285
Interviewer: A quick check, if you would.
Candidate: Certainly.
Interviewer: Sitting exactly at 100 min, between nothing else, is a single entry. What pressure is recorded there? 276.2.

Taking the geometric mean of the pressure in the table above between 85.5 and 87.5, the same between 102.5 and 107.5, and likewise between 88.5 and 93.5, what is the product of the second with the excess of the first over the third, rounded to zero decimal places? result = -3940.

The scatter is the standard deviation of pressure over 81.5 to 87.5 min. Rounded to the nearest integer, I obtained 6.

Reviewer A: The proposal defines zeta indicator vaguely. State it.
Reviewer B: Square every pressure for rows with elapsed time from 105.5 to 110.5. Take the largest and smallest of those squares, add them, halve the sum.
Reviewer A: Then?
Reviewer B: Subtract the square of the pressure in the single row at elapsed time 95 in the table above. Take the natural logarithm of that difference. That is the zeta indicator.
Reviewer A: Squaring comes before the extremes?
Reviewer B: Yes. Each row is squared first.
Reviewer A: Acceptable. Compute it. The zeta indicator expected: 9.12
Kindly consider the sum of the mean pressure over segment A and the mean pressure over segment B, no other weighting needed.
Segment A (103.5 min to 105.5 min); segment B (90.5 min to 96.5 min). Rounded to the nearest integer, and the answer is 571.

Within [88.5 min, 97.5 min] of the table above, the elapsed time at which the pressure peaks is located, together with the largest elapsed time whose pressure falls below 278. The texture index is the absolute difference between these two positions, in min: 5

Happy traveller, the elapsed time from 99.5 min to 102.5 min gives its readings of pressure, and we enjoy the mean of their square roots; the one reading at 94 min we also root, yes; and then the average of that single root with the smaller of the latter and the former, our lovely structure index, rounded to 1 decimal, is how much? 16.9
